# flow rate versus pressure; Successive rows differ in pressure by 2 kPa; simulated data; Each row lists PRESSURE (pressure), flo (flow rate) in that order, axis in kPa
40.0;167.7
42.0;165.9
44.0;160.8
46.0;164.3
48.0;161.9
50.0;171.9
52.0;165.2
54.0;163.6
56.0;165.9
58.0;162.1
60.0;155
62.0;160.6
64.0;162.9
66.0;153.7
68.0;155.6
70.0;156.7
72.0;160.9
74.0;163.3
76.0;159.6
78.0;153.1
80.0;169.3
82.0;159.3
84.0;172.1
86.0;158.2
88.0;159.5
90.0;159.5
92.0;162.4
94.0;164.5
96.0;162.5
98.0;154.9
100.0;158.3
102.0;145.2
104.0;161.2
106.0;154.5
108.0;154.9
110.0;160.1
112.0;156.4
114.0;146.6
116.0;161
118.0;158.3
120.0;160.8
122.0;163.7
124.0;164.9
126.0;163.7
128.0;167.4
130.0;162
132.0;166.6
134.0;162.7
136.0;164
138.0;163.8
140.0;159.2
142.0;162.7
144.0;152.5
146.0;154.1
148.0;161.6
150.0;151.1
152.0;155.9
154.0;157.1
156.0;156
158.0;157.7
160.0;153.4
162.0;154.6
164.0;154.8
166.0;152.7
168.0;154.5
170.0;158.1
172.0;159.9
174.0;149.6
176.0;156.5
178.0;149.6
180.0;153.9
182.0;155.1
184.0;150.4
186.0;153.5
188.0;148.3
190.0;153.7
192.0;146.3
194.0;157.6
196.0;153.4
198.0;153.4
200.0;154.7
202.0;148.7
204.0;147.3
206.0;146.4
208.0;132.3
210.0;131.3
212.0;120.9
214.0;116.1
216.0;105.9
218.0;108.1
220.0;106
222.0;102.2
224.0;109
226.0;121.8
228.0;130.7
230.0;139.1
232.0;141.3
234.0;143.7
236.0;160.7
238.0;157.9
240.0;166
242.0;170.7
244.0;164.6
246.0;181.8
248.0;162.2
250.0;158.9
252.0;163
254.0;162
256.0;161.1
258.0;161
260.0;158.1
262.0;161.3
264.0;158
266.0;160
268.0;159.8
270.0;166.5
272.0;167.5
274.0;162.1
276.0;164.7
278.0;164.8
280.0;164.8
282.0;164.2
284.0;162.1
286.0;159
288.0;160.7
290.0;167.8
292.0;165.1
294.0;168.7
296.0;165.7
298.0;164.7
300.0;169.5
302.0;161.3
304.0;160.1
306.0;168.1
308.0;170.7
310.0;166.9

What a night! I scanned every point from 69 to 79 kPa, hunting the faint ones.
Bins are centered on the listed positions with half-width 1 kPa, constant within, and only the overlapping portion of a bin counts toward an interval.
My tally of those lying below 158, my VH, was 2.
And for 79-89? 0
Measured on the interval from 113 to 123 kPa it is 1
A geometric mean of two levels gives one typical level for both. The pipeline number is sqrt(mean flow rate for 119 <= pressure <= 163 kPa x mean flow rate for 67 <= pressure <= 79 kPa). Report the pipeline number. 159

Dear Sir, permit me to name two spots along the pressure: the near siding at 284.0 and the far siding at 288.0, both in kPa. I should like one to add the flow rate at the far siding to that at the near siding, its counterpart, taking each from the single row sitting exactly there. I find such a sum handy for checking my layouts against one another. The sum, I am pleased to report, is 323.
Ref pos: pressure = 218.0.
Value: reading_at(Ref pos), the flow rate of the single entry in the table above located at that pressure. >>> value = 108.1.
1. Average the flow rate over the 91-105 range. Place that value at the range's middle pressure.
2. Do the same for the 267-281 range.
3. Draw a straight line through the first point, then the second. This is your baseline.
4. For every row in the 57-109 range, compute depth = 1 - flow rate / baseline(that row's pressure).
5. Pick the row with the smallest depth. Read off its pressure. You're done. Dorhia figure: 84.0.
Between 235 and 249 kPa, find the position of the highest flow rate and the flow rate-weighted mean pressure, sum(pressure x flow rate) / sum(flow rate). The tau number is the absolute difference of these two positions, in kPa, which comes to 3.9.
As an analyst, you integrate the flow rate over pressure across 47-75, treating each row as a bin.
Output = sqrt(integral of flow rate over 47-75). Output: 67.2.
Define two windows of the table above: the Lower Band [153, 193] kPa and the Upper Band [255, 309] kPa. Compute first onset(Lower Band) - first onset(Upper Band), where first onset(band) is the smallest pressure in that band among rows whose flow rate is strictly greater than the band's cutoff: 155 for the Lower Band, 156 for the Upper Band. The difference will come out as -102 kPa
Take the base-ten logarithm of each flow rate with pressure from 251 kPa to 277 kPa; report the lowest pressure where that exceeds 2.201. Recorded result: 252.0 kPa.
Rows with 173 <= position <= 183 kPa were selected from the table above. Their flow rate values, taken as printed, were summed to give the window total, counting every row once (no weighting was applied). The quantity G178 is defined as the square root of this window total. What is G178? 27.7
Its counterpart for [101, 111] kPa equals 27.9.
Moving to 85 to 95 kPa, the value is 28.4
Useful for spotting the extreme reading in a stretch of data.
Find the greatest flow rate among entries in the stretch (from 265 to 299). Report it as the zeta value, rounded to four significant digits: 168.7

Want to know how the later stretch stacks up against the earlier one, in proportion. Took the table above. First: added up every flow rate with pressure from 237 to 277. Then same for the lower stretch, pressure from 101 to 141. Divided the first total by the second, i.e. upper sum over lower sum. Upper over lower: 1.02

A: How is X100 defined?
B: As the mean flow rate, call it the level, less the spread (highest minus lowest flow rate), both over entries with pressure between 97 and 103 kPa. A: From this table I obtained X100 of 140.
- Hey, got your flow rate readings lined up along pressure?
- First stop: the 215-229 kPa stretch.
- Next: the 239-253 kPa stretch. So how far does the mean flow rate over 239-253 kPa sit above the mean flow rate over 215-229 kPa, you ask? 55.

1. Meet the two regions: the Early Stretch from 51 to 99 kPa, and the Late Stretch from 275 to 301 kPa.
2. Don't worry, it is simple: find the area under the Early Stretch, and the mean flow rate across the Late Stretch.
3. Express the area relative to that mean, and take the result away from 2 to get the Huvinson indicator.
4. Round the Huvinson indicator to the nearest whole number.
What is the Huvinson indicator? -45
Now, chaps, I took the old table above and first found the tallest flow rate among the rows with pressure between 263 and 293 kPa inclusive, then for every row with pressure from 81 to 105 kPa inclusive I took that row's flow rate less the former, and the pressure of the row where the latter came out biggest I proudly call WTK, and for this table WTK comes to 84.0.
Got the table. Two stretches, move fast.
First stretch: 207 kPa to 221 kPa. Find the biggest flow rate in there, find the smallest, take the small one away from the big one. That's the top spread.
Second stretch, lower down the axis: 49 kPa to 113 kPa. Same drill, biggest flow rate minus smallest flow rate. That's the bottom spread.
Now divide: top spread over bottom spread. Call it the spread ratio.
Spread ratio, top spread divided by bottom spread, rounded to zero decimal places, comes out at 1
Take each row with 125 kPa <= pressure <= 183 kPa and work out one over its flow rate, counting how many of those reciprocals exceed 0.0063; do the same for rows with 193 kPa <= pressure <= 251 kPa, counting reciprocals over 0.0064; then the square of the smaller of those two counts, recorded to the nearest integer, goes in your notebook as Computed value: 324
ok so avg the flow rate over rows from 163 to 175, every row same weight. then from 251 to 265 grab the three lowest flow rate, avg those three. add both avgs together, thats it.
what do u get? 314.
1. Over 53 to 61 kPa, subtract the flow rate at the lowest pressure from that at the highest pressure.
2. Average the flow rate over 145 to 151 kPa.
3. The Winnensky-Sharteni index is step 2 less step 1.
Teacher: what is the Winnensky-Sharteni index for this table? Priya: 164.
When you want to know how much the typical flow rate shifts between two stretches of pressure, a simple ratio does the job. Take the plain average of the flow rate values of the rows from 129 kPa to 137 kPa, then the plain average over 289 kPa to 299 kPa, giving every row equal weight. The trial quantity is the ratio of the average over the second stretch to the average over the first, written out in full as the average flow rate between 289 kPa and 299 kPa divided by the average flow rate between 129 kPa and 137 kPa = 1.02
